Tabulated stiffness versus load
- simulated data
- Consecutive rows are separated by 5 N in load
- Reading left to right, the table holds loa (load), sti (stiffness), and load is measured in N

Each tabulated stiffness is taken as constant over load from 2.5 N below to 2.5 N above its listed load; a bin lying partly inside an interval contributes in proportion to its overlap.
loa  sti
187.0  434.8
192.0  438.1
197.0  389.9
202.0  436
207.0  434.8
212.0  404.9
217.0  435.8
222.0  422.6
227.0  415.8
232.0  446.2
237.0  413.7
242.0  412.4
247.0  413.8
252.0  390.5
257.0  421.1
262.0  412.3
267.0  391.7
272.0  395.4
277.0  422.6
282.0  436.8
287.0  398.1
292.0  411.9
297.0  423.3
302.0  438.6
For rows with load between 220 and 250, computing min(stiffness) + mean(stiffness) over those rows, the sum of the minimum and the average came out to 833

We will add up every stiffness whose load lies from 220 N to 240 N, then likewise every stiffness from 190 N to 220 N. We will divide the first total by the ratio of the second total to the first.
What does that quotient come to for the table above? 1136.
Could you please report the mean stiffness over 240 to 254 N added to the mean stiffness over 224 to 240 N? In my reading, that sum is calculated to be 831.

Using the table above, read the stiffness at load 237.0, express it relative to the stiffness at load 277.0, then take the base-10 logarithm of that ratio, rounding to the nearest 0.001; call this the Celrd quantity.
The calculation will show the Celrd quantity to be -0.009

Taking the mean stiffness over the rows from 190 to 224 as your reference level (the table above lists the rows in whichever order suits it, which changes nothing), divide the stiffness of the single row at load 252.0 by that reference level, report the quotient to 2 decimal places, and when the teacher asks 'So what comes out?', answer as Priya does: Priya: 0.92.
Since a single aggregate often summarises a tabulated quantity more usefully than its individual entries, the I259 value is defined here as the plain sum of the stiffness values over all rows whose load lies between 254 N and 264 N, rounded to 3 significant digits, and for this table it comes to 833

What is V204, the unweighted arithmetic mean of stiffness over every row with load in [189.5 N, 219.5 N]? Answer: 423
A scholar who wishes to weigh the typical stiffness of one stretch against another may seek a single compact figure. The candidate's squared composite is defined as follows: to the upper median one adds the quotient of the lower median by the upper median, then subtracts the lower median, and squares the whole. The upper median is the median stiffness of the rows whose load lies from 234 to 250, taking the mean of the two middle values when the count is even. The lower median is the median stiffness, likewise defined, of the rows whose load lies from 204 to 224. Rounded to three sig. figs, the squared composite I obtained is 195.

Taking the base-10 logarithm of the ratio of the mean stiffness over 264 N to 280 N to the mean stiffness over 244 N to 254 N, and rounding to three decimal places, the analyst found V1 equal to 0.001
